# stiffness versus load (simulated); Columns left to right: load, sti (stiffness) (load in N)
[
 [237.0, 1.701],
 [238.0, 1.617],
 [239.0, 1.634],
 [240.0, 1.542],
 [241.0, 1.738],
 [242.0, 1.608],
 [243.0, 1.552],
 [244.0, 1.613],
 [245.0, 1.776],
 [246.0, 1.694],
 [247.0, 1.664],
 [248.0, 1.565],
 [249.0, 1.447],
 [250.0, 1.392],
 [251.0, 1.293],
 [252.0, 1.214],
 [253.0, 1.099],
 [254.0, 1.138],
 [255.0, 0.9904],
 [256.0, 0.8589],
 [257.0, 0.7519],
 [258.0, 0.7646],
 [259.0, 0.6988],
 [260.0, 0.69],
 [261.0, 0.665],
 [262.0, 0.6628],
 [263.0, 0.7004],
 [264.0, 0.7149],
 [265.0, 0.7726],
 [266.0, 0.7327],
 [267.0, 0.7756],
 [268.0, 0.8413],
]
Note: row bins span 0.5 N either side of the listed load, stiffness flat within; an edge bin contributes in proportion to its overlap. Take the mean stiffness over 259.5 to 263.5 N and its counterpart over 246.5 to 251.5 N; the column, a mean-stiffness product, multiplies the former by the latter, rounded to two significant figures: 1.0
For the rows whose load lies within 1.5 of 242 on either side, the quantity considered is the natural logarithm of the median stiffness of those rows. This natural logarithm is 0.47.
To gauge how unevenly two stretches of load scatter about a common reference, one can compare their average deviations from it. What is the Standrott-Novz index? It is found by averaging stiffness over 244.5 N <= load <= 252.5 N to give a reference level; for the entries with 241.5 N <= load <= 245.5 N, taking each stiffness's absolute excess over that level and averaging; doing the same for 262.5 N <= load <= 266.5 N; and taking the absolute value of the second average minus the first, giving 0.64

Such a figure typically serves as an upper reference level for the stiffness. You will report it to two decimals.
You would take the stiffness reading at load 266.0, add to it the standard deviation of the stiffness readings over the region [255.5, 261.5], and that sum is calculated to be 0.80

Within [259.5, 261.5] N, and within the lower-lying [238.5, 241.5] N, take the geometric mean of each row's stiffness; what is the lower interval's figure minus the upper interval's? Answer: 1.0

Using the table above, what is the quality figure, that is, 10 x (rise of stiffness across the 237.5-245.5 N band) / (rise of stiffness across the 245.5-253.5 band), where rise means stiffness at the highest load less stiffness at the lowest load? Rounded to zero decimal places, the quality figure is -3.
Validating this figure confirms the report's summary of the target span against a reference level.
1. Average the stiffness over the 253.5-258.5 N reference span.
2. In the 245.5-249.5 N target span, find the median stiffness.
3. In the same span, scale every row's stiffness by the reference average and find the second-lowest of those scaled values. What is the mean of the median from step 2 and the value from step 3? 1.68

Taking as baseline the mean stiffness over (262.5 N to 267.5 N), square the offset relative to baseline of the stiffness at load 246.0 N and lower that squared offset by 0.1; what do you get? 0.81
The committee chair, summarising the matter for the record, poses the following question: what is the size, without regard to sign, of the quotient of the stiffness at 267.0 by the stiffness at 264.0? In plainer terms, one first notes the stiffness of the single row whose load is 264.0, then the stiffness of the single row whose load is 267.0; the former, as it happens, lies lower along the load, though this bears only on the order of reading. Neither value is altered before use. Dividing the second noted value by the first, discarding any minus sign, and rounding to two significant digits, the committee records 1.1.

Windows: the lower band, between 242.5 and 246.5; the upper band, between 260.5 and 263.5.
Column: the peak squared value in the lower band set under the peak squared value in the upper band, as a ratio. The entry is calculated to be 0.16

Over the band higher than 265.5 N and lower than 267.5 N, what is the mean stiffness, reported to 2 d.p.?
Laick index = 0.75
